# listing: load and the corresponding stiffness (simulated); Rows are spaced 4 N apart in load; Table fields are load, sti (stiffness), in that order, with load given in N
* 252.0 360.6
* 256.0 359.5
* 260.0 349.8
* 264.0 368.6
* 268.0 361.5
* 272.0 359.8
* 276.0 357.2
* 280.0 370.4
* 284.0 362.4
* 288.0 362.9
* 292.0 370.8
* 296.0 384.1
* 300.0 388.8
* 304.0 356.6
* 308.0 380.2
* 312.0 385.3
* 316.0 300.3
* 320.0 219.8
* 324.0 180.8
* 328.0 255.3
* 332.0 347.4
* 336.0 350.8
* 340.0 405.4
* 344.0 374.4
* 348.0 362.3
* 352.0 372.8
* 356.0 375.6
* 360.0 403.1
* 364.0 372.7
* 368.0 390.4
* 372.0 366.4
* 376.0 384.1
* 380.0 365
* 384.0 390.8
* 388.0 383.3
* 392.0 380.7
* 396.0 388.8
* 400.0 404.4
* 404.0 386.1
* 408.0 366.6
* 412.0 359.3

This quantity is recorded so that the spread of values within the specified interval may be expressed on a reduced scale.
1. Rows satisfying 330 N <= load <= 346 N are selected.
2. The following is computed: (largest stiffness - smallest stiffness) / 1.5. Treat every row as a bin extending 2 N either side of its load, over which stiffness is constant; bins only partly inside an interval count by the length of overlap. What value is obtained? 39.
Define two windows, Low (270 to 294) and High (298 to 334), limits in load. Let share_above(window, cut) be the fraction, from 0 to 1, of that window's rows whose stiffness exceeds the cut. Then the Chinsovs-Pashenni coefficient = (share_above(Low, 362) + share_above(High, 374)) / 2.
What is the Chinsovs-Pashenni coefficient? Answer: 0.50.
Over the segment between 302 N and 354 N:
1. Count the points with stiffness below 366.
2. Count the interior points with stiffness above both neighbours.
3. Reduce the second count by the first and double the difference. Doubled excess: -12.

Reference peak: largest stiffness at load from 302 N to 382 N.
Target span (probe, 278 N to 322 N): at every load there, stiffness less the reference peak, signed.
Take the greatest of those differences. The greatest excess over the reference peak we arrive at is -16.6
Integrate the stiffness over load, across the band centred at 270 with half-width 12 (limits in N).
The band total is 8669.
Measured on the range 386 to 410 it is 9240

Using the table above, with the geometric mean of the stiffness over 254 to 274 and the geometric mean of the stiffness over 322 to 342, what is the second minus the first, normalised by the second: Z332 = -0.215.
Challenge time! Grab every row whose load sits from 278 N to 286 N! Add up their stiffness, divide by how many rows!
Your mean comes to 366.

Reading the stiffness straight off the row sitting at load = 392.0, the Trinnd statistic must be 380.7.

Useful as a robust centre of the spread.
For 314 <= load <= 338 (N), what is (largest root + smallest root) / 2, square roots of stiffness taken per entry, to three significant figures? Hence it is 16.1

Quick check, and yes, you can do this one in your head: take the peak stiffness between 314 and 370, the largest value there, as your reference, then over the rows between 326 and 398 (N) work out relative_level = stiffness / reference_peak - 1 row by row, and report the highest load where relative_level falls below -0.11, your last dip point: 336.0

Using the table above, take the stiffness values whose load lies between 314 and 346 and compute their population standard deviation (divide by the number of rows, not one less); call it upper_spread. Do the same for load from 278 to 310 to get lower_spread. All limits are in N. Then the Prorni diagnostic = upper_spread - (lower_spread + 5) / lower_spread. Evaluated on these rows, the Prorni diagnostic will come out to 72.7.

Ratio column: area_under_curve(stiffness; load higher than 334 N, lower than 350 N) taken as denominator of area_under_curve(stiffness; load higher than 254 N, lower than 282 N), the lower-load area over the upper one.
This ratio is 1.69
